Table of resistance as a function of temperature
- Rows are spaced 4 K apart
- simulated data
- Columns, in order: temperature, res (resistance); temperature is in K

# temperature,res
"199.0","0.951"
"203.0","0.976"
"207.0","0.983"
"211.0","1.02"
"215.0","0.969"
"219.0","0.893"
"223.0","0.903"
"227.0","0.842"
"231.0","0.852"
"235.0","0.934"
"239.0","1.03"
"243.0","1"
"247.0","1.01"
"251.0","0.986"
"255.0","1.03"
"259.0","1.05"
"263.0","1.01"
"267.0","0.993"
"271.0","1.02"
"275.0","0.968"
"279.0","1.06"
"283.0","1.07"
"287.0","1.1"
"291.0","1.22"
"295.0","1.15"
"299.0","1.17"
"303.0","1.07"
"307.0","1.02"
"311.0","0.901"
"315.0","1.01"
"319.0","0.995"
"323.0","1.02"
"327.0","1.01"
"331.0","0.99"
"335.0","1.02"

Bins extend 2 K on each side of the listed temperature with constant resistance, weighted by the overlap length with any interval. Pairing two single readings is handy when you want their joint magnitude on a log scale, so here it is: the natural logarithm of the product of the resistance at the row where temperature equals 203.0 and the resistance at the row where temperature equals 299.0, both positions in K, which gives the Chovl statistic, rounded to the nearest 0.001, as 0.133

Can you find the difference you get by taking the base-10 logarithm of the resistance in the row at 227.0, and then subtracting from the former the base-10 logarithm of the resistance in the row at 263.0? -0.08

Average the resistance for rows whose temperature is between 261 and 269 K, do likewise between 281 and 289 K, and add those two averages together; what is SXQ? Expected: 2.09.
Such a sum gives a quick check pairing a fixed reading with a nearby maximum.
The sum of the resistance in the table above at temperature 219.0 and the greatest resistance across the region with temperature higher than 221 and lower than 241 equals 1.92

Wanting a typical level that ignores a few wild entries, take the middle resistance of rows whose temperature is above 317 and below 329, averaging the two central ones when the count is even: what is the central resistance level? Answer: 1.01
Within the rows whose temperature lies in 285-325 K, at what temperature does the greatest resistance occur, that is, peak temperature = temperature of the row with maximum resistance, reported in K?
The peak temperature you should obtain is 291.0 K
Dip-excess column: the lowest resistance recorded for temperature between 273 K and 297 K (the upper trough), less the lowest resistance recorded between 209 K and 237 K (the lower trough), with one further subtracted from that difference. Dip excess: -0.87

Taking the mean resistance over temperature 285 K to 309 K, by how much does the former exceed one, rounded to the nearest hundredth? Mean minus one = 0.12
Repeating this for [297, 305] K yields 0.12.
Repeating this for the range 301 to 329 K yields 0.00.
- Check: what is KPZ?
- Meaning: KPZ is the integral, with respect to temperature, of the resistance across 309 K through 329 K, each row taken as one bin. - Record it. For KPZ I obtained 20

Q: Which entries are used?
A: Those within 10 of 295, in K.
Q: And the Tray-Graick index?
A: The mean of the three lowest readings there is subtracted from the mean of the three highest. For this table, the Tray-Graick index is 0.073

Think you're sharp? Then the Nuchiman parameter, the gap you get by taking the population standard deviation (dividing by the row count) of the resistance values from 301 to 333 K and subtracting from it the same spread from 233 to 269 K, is 0.013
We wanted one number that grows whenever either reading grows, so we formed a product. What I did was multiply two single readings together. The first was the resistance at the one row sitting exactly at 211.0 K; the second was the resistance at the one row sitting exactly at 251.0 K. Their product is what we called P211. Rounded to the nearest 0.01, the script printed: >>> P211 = 1.01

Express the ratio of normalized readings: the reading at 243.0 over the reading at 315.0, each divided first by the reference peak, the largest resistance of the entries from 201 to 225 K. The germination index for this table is 0.99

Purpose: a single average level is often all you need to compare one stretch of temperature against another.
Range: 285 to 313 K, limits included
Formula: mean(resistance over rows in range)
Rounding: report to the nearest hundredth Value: 1.09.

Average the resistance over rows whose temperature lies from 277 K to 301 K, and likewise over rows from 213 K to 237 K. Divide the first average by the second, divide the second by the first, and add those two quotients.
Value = 2.05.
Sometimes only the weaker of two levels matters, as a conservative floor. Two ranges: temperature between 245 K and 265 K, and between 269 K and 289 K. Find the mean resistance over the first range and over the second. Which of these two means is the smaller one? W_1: 1.02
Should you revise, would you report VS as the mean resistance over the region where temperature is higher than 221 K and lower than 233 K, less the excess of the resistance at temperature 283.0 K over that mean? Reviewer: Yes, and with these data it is 0.66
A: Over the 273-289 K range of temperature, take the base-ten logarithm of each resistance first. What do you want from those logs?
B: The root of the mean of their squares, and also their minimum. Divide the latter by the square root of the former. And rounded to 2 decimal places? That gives -0.08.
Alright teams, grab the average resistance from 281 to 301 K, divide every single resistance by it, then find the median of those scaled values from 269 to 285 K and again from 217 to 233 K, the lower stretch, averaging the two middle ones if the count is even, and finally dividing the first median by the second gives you 1.19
